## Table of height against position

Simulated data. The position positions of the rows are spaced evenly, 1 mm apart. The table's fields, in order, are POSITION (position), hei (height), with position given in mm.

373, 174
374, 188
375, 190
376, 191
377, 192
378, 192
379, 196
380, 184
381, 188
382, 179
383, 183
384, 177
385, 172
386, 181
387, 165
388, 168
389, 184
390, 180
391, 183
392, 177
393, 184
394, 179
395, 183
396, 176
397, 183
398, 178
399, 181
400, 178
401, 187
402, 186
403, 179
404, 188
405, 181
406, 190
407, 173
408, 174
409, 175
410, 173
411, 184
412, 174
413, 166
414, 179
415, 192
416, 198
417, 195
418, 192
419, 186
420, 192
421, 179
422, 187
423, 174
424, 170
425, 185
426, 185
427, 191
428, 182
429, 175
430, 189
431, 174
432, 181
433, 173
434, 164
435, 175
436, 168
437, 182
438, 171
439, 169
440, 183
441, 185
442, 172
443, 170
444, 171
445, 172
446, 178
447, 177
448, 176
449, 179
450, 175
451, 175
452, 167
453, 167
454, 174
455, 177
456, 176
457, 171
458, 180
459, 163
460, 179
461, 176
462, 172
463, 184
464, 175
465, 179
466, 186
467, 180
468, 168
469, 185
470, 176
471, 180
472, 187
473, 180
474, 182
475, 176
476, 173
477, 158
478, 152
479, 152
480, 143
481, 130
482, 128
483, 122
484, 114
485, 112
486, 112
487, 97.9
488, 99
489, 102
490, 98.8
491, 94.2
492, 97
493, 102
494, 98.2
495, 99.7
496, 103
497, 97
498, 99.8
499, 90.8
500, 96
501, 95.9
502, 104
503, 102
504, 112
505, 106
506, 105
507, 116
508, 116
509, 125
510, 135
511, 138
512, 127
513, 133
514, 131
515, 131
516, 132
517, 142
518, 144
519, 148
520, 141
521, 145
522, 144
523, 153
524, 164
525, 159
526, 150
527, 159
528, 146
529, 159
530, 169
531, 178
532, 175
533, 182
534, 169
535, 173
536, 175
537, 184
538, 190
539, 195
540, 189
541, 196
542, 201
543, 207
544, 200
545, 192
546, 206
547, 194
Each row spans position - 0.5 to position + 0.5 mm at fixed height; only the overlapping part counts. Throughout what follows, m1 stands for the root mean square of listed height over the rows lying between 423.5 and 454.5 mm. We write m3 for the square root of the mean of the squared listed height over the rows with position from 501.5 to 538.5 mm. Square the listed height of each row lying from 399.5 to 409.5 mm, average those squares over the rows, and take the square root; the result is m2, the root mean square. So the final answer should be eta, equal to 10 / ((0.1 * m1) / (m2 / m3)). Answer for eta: 0.70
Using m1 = 176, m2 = 181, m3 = 147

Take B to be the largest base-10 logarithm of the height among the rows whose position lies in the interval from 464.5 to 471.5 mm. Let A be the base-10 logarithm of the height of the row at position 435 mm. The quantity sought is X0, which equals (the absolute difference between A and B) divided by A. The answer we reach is 0.012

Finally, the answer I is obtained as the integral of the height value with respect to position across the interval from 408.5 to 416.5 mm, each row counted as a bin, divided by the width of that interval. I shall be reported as 180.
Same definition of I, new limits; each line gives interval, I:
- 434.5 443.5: 175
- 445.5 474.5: 177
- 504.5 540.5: 151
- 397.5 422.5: 183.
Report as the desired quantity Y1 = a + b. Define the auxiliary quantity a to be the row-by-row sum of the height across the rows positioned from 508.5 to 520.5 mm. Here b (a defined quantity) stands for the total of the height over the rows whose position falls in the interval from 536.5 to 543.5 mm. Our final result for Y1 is 2989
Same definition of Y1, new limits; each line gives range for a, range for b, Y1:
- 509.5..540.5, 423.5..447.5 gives 9102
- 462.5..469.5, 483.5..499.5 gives 2874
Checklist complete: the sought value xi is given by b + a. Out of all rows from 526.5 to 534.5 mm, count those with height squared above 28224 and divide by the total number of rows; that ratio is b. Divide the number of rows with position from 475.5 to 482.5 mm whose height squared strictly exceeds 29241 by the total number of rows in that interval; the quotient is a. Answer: 0.8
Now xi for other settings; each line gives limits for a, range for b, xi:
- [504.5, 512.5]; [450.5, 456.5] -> 0.7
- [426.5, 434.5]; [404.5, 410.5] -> 1.9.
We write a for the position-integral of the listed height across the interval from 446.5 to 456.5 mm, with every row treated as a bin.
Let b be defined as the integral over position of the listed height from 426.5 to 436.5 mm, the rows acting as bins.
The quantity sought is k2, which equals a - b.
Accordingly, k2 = -29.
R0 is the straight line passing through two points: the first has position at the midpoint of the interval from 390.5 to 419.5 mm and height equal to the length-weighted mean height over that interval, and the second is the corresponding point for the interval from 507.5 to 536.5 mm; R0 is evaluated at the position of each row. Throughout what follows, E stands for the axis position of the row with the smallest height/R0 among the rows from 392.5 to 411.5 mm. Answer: 407 mm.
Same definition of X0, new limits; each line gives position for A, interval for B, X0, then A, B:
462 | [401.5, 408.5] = 0.019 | 2.24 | 2.279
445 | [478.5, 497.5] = 0.024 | 2.24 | 2.182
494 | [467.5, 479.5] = 0.140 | 1.99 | 2.272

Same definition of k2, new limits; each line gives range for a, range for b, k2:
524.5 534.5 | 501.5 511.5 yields 487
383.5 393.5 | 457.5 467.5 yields -3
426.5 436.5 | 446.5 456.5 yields 29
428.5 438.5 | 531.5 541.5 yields -76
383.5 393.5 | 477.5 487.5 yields 508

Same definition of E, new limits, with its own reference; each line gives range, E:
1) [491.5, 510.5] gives 499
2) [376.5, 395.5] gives 387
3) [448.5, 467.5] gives 459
